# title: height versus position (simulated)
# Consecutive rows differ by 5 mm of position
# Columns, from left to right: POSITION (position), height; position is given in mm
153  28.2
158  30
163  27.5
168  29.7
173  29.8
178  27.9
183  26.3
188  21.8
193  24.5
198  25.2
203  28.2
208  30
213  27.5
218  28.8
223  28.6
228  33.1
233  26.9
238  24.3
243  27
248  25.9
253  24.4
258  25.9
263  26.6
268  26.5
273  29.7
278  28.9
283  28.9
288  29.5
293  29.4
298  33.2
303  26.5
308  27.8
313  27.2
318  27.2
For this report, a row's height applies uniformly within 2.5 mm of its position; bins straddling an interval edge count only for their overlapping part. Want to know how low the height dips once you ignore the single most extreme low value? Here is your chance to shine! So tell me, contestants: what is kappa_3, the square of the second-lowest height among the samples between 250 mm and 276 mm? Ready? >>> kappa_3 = 671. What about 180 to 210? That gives 600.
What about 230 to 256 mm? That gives 595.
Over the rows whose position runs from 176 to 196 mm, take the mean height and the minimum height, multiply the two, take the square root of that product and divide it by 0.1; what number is 234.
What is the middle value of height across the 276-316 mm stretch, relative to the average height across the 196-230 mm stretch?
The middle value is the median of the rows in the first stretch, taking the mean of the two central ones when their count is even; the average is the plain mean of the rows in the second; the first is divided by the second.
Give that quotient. 1.00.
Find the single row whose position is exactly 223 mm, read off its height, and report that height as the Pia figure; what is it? 28.6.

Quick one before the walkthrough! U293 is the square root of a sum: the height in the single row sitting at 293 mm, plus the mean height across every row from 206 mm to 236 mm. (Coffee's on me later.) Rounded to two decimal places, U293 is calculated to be 7.65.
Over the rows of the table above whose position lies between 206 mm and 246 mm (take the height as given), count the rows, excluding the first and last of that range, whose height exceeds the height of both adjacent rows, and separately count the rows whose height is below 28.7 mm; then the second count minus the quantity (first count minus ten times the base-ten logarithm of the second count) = 10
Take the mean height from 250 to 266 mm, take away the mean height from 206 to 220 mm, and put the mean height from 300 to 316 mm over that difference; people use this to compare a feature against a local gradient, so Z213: -9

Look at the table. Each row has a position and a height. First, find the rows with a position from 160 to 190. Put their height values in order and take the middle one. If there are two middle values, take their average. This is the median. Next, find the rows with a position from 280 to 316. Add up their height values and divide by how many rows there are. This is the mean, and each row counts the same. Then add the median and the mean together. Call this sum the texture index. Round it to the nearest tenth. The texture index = 56.6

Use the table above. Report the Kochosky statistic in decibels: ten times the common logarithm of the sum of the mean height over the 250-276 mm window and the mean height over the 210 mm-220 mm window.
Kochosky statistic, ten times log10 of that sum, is 17.4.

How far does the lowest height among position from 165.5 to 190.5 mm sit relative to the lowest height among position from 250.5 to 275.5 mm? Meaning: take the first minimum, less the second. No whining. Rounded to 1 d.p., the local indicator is -2.6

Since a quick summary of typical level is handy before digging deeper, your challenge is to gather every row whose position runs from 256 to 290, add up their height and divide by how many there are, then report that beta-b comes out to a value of 28.0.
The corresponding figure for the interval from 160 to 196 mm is 26.8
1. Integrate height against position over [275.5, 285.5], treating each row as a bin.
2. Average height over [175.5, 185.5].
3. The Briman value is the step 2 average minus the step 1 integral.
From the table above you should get -262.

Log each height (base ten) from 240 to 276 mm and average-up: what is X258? 1.42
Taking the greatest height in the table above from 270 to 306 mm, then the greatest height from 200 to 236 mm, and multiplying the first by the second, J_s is 1099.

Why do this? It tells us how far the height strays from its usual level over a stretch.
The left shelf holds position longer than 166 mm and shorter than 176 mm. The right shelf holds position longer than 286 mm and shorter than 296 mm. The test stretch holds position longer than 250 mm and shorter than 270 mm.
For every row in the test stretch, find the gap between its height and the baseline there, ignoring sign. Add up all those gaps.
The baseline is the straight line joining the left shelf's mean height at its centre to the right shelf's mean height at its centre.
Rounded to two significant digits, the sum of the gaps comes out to 15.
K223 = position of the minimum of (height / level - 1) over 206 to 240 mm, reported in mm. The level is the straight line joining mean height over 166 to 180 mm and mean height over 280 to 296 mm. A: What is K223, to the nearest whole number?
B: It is 238 mm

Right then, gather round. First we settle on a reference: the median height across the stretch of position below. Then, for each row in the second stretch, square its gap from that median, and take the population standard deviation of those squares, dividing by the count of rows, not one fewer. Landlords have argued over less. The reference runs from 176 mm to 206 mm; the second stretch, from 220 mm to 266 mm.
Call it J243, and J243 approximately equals 17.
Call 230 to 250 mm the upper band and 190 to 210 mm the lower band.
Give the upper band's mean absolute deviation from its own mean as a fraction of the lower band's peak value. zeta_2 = 0.03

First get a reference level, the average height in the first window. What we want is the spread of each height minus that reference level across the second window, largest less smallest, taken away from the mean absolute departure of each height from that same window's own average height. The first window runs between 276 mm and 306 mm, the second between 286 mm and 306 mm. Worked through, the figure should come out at -4.9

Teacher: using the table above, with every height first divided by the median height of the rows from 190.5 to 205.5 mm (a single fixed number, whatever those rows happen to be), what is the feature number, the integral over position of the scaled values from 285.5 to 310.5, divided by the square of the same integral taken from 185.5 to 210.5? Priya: 0.044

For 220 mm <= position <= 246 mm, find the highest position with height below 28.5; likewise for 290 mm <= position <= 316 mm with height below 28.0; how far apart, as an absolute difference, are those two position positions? 70 mm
